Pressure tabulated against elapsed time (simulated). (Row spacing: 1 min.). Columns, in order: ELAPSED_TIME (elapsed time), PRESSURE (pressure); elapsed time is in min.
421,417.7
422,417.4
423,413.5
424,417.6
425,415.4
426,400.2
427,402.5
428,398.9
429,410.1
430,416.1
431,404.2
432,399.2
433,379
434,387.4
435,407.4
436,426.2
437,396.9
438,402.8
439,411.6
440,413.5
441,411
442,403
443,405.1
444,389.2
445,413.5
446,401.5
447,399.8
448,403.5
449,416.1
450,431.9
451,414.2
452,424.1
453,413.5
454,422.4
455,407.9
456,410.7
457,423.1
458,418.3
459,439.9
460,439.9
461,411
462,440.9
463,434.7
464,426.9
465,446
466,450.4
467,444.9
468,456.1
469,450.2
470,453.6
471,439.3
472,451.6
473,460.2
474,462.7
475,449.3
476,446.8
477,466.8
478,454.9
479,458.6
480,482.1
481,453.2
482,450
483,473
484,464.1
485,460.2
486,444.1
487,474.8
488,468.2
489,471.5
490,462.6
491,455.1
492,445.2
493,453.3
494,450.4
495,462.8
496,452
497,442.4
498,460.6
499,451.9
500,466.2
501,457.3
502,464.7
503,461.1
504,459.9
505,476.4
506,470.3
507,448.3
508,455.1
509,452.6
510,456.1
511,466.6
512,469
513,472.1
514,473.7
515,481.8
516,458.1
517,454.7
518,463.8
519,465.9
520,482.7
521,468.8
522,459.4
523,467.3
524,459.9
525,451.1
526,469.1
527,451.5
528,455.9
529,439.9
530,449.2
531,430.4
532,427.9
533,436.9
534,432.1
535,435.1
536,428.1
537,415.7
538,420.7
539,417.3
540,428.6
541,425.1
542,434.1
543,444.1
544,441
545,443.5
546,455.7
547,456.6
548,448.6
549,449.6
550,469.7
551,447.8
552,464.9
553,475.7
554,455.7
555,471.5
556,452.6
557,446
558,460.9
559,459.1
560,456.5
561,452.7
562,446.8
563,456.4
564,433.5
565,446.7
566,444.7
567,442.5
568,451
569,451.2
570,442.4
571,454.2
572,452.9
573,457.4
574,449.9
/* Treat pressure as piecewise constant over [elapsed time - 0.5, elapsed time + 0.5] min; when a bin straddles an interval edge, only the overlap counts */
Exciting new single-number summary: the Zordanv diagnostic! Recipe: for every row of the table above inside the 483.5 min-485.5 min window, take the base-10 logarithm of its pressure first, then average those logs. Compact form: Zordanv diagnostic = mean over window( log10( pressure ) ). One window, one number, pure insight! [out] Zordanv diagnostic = 2.66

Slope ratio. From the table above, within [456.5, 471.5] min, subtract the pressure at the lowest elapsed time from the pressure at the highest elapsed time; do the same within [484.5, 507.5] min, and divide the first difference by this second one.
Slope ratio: -1.4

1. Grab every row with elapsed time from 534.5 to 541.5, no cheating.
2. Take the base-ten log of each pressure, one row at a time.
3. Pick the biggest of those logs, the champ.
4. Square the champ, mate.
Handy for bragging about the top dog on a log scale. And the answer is 6.96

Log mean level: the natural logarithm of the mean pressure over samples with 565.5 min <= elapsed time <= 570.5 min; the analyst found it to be 6.10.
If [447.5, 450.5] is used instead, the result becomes 6.03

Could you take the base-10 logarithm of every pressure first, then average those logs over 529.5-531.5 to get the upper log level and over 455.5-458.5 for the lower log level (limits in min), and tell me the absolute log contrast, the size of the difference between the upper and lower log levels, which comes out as 0.023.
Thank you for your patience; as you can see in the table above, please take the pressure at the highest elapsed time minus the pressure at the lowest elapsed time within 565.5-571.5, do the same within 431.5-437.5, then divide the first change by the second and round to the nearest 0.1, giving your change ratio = -4.1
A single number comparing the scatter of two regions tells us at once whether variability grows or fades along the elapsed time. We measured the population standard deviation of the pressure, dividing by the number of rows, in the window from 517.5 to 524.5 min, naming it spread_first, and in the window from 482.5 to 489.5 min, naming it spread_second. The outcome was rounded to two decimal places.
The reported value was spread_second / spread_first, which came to 1.35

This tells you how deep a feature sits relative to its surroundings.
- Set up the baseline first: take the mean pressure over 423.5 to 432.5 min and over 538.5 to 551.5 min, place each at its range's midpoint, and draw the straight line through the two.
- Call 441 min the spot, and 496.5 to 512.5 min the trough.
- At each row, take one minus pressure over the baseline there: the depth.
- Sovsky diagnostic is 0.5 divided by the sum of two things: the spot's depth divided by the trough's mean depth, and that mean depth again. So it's -6.9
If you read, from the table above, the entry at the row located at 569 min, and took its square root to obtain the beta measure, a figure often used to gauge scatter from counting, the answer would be 21.2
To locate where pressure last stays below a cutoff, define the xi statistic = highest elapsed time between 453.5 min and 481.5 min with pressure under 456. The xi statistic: 481 min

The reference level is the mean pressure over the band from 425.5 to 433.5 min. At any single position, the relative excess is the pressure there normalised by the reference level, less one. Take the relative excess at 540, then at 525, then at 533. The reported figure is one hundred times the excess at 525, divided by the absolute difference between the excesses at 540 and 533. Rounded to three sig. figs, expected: 600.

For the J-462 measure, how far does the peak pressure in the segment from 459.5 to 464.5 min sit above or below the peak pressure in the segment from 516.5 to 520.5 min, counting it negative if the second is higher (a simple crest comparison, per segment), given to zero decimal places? -42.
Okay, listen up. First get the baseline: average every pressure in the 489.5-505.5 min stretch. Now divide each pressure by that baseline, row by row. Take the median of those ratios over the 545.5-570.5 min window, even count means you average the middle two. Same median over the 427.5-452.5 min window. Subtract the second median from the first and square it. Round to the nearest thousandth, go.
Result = 0.011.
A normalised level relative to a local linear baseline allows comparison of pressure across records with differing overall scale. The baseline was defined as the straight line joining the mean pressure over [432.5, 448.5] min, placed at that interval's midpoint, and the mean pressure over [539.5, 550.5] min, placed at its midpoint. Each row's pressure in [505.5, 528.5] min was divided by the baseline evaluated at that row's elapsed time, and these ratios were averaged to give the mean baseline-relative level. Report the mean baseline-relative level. 1.07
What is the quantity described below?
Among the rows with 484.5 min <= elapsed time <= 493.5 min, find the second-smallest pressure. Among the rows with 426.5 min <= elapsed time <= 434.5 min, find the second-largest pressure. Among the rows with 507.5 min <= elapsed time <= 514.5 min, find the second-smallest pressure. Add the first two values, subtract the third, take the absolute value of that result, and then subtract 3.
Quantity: 397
